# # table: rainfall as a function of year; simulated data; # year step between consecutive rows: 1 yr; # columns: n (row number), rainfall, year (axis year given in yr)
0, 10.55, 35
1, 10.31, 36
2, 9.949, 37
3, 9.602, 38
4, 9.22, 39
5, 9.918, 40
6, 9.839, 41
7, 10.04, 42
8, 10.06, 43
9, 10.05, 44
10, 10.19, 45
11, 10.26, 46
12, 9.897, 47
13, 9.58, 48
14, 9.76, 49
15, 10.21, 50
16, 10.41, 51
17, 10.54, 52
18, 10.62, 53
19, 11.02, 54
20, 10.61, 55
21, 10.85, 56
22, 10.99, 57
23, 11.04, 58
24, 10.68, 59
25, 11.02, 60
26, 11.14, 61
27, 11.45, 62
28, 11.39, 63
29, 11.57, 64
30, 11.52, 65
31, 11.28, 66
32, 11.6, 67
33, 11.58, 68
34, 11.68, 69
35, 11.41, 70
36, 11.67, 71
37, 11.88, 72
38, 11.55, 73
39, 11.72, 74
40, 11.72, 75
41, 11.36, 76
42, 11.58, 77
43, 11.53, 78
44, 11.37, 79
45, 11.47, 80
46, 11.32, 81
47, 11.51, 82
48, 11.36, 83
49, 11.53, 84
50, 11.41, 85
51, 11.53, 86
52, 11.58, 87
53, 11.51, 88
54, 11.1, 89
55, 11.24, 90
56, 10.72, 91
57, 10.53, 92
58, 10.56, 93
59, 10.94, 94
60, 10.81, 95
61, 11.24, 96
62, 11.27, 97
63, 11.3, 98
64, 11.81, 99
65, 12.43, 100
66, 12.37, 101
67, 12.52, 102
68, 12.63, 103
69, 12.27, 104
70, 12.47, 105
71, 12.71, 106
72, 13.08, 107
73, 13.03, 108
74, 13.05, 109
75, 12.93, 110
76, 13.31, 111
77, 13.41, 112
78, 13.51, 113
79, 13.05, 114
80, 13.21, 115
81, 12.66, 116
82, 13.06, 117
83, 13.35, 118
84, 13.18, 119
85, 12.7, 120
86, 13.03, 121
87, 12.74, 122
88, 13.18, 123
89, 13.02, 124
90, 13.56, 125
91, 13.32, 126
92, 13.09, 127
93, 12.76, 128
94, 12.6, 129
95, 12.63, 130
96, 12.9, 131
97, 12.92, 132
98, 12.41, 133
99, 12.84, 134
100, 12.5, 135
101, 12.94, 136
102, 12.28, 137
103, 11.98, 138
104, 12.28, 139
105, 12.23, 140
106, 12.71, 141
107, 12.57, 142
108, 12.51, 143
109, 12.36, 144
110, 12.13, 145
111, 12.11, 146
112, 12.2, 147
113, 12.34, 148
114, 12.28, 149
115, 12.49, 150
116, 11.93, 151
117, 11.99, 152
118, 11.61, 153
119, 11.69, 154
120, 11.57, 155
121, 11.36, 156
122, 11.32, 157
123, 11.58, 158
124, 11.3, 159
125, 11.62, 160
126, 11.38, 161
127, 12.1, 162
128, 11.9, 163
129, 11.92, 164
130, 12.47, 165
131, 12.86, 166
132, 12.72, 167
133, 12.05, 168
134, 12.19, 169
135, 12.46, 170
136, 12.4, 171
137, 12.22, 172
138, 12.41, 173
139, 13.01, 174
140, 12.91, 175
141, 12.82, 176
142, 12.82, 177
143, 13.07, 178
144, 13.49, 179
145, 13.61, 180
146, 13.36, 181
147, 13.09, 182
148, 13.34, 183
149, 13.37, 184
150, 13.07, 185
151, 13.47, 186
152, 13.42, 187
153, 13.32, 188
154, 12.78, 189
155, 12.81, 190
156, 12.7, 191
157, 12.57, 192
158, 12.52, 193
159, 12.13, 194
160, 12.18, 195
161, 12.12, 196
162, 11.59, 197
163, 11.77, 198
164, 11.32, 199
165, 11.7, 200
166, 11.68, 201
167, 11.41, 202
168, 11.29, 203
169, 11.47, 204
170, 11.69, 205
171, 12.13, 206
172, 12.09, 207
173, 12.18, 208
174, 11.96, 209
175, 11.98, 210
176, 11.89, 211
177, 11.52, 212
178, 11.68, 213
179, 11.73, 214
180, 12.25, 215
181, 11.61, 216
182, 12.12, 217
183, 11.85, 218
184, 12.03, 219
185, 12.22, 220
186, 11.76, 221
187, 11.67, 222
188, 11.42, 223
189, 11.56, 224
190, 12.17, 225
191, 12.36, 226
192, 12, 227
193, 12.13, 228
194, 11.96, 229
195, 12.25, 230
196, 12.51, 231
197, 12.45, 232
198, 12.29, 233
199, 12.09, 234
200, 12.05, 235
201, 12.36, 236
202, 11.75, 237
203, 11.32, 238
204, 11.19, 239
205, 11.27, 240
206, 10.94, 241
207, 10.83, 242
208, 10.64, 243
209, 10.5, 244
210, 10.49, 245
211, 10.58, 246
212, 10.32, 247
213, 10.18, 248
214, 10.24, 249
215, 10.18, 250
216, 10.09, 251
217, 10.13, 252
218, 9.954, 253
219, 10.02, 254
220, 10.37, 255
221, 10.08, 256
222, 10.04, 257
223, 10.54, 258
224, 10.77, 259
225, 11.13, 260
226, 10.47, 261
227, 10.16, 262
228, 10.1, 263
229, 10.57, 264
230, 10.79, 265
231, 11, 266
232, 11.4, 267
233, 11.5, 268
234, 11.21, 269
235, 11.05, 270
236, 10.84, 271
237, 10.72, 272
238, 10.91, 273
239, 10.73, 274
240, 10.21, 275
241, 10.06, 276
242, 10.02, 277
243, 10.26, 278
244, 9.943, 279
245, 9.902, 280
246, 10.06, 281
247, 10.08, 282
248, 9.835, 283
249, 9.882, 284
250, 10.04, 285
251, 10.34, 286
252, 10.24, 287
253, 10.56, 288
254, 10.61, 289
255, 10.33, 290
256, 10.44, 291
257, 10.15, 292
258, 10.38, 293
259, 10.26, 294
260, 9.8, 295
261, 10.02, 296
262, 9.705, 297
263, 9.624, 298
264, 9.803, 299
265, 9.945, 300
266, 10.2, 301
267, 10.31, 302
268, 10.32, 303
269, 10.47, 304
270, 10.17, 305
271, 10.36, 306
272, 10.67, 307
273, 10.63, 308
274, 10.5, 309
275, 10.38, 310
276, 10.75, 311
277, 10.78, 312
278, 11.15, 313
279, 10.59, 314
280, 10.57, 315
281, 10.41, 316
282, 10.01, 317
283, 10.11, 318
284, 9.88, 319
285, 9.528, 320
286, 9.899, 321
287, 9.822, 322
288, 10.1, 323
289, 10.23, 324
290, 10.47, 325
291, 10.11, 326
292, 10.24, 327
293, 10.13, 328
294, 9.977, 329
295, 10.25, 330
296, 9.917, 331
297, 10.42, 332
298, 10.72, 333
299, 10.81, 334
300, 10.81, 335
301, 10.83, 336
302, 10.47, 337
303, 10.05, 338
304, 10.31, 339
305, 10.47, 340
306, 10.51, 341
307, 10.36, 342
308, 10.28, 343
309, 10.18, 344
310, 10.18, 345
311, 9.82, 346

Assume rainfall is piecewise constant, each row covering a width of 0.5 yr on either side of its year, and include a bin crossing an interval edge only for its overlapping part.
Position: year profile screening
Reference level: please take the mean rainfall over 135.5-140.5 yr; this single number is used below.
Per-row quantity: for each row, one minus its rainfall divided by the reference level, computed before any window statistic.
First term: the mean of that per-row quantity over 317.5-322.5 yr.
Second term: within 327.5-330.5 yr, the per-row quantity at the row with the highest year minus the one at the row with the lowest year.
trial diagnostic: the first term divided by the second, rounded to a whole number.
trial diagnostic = -21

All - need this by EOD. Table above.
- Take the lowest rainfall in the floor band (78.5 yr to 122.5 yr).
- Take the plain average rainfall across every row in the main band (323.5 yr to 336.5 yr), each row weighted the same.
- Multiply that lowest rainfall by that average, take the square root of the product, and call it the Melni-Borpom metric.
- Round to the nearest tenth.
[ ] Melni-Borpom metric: 10.5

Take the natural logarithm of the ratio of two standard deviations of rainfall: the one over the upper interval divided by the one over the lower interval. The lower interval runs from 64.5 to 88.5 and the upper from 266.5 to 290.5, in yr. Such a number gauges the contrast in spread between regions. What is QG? 1.2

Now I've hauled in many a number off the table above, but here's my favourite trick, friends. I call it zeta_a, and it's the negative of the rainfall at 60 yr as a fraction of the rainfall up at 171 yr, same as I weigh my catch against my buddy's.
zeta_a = -0.89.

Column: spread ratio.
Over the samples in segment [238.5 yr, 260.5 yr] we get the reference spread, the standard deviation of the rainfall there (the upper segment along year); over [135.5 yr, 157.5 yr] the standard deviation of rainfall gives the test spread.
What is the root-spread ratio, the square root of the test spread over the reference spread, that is 1.0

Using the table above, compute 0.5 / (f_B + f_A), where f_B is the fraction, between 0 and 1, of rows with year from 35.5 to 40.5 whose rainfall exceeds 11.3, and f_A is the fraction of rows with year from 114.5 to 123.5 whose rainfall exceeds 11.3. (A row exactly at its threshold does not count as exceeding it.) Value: 0.50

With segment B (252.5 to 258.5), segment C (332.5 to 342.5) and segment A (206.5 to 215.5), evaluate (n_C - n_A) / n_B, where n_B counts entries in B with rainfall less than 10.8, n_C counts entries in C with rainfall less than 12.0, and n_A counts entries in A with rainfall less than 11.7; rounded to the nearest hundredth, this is 1.33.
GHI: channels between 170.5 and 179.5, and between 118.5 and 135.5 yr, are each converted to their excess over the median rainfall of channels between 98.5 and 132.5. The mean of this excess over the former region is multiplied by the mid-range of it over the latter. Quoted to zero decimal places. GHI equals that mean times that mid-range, 0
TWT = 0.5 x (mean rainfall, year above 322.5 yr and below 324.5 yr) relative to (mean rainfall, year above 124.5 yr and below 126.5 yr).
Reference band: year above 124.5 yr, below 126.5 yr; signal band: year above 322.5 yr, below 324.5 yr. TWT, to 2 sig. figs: 0.38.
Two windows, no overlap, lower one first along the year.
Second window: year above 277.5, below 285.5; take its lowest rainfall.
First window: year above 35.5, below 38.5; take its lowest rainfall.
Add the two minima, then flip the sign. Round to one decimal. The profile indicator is -19.4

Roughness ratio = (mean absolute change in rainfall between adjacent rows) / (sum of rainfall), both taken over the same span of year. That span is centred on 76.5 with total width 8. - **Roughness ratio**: 0.0016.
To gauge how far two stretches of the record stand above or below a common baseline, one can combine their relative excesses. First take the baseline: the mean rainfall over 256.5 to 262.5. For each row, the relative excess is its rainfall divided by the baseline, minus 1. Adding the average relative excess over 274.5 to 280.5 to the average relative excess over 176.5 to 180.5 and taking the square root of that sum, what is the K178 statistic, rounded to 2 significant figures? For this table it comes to 0.47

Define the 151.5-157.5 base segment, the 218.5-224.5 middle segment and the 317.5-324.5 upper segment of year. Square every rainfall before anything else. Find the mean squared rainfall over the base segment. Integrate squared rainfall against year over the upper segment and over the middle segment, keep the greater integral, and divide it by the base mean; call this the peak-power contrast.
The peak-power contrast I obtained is 6.2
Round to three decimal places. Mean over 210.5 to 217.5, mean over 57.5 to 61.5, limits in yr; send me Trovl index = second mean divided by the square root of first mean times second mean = 0.963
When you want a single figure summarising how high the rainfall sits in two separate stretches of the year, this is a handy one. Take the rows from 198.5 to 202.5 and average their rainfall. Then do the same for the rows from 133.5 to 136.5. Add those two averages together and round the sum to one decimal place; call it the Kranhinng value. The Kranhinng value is 24.3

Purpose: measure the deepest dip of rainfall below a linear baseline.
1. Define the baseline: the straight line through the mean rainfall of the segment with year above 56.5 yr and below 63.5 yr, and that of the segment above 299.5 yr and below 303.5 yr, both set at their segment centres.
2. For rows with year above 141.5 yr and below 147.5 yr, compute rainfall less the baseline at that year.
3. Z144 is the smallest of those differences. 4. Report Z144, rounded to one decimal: 1.3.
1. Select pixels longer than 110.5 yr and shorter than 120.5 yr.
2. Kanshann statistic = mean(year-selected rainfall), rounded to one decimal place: 13.1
